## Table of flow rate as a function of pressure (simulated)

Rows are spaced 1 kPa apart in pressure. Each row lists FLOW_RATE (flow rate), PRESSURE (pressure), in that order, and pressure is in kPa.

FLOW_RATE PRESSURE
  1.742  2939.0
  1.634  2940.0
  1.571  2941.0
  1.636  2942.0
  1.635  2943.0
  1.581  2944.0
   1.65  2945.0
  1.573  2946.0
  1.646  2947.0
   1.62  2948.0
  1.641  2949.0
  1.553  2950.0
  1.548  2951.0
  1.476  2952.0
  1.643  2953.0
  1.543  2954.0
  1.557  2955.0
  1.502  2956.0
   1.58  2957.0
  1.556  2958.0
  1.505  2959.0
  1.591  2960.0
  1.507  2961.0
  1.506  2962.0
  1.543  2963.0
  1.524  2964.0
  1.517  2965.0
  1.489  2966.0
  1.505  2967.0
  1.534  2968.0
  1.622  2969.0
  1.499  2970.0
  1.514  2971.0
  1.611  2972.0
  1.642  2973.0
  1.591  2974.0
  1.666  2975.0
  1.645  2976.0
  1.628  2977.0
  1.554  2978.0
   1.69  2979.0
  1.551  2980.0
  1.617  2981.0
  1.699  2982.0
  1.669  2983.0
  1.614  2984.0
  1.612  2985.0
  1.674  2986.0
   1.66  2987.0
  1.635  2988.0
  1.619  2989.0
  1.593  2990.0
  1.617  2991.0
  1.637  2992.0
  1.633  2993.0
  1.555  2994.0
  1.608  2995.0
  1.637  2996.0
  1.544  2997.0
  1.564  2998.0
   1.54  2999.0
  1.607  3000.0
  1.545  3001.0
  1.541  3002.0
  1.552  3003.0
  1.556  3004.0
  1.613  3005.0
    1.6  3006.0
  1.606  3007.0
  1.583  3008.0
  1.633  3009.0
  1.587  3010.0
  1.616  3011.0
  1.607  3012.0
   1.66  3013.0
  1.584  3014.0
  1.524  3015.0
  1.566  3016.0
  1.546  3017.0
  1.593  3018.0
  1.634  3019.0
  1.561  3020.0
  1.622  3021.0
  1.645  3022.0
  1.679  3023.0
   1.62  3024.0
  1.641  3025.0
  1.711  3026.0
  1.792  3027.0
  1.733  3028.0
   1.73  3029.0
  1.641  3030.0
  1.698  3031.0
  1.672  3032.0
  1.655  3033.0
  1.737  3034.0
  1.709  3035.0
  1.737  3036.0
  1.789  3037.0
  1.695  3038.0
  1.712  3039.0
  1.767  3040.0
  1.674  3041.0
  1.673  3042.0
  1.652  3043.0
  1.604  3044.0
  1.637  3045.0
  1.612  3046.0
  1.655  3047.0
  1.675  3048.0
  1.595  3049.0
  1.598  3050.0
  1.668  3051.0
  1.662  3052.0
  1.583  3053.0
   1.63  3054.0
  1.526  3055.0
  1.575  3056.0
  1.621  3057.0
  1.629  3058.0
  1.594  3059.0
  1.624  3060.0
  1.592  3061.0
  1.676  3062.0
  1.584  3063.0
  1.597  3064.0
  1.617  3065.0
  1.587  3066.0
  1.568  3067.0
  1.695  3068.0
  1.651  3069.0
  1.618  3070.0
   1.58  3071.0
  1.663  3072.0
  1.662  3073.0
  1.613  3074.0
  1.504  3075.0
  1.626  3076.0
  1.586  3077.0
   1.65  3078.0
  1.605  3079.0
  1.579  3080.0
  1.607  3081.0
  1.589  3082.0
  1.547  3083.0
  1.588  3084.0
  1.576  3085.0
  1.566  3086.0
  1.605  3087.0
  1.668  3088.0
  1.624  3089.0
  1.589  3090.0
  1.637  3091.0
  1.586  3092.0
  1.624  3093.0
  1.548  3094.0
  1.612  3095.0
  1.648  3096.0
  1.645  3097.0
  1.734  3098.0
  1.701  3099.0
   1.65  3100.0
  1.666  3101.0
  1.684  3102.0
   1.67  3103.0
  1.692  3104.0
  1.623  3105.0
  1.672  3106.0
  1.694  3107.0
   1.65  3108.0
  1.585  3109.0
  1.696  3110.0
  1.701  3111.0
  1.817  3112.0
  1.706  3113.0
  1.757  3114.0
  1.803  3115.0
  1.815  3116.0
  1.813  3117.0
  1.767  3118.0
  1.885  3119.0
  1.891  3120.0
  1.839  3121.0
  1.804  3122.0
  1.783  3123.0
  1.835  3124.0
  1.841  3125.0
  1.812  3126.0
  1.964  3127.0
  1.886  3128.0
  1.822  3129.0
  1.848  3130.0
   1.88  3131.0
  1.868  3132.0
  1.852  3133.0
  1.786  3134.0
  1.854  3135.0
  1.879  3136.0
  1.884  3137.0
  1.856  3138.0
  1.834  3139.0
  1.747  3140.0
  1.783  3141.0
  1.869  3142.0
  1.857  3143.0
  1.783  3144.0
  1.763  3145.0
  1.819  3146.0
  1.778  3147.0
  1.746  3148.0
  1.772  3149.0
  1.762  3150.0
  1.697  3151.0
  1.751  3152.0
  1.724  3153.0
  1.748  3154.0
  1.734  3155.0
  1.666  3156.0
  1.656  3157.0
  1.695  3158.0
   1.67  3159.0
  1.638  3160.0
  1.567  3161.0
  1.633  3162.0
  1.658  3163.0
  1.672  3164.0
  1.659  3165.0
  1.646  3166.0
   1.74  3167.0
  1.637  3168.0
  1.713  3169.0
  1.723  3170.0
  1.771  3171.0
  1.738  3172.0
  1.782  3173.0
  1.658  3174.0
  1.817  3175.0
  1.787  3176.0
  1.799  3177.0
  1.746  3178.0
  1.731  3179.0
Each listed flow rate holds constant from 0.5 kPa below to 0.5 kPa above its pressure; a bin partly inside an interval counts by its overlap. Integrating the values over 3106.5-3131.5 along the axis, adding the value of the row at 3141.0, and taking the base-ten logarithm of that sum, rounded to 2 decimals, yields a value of 1.67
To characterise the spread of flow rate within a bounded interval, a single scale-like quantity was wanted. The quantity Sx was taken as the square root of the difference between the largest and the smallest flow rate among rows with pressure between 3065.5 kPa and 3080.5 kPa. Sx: 0.44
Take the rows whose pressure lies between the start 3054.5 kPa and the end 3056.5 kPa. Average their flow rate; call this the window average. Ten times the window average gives 15.5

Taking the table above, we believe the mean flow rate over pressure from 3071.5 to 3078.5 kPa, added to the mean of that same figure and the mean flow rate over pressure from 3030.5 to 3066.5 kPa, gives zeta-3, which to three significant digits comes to 3.25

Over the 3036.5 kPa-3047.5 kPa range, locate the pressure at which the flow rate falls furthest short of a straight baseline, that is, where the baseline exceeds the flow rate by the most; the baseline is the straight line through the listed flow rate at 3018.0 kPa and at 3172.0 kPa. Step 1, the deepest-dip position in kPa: 3044.0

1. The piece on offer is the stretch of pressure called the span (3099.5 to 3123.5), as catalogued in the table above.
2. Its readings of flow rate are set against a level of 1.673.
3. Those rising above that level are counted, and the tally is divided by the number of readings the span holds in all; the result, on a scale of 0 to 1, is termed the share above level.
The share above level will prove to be 0.71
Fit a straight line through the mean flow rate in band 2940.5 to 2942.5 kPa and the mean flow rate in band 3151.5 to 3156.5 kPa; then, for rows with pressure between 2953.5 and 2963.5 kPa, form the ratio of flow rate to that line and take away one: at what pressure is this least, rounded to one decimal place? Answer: 2956.0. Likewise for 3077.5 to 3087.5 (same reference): 3083.0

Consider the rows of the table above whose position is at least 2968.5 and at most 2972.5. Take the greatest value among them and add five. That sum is 6.62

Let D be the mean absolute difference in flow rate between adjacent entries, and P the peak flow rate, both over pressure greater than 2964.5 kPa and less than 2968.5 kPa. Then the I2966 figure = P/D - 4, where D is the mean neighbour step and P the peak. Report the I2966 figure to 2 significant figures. 59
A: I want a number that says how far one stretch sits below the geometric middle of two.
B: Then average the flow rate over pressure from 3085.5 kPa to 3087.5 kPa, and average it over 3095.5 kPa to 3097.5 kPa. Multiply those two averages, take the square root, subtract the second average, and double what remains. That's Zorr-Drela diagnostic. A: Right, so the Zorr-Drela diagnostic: -0.06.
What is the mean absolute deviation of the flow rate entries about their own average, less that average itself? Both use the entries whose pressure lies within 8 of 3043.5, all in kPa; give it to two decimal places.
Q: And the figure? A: -1.63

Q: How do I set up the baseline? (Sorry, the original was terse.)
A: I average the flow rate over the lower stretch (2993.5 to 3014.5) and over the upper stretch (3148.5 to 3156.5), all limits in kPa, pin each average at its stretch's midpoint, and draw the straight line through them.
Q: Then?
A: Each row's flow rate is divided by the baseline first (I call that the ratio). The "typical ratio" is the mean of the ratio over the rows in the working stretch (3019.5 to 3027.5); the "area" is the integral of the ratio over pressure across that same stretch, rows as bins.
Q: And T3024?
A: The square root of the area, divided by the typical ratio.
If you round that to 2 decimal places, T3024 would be 2.78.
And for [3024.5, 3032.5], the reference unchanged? 2.75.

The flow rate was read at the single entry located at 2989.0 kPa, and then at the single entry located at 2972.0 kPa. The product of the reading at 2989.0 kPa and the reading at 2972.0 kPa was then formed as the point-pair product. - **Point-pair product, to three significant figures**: 2.61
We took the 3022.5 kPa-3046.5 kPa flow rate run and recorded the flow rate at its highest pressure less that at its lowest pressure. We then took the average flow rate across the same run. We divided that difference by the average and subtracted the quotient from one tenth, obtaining 0.14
